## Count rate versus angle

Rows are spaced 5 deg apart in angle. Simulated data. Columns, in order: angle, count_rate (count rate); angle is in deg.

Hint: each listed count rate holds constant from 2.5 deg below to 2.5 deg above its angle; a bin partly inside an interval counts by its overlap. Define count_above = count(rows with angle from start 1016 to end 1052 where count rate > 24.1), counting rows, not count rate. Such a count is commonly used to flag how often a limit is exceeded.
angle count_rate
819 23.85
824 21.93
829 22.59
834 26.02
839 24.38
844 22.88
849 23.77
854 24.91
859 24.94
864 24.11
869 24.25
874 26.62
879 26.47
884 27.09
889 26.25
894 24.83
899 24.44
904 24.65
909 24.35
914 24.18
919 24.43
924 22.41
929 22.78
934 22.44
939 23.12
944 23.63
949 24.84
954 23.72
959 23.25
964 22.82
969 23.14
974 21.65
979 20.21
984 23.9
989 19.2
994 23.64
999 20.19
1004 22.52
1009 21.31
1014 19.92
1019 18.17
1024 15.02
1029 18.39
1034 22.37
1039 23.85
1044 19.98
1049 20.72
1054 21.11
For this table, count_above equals 0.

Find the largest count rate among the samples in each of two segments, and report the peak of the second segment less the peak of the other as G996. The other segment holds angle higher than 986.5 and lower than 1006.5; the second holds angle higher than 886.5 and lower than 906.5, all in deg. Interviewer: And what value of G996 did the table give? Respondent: 2.6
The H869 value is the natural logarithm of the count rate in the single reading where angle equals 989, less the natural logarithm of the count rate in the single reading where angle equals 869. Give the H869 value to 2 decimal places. -0.23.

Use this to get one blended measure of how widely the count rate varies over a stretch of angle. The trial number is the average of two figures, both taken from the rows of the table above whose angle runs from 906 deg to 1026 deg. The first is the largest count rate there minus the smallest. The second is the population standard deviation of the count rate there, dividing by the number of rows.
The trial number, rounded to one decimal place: 6.0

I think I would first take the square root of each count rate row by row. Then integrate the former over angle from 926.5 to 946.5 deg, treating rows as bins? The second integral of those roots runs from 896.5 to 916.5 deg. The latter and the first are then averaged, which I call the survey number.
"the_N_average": 97.3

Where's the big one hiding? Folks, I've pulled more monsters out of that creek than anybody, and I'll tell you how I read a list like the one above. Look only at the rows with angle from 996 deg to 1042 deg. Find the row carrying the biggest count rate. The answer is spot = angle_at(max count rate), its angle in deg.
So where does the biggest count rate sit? 1039 deg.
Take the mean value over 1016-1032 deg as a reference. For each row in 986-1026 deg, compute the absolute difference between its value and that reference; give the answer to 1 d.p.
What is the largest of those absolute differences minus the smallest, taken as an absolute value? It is 5.5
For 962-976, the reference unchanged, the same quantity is 1.5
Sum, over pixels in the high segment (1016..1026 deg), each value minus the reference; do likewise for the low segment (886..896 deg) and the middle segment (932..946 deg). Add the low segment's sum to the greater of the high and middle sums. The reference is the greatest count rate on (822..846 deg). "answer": -9.8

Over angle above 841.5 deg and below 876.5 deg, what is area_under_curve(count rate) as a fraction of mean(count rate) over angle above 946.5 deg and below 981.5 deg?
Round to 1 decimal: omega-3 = 37.6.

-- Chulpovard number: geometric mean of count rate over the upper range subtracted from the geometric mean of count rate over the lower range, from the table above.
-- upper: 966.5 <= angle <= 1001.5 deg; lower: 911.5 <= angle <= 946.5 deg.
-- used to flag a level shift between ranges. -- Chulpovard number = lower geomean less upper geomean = 1.6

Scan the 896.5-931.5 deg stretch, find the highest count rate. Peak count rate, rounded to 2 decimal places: 24.65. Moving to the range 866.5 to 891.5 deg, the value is 27.09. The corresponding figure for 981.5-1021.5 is 23.90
